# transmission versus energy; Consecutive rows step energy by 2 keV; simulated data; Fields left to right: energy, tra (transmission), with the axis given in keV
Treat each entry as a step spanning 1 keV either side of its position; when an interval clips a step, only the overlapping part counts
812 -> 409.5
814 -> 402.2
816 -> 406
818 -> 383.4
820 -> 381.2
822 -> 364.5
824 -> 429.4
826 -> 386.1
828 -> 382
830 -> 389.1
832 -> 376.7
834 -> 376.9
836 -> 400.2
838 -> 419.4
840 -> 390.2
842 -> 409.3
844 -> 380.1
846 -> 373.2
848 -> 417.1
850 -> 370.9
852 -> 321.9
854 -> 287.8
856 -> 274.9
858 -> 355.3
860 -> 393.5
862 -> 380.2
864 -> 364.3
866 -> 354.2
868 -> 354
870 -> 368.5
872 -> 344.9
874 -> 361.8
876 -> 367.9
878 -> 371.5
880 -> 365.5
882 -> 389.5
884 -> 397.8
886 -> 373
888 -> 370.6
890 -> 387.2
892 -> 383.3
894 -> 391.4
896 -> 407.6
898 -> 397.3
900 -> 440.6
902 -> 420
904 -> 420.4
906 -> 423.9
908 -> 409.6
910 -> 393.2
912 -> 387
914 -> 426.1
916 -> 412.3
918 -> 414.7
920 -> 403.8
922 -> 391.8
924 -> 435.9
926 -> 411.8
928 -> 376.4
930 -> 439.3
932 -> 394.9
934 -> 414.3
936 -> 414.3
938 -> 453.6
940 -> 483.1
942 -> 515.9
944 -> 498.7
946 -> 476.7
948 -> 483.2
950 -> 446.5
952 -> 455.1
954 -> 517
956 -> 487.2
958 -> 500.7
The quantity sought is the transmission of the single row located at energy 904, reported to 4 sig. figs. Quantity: 420.4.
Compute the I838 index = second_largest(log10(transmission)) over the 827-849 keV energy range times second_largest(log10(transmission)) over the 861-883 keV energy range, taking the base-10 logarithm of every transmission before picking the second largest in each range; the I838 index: 6.76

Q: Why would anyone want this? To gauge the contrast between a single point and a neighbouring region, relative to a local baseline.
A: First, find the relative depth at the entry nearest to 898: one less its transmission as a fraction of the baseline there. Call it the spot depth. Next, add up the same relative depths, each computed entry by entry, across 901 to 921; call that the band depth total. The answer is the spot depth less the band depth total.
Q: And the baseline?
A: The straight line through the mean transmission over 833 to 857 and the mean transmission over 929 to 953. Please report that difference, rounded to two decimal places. -0.36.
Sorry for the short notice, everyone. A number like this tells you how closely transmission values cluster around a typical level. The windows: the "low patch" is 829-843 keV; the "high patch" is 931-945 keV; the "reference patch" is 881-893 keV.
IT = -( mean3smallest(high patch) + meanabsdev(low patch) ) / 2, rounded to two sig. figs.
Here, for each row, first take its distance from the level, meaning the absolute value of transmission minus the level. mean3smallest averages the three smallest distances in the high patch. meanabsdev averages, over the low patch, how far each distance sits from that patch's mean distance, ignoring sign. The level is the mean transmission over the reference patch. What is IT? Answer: -17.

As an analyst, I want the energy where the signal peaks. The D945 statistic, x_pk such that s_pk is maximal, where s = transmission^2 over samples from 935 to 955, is 954 keV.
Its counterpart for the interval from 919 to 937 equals 930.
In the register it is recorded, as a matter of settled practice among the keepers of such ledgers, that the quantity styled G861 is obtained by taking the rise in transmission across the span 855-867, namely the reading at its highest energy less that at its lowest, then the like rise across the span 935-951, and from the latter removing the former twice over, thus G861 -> -126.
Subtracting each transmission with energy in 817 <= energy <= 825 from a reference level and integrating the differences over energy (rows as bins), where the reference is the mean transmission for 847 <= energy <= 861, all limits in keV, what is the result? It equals -350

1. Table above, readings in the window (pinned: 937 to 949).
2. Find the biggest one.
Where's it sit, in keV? 942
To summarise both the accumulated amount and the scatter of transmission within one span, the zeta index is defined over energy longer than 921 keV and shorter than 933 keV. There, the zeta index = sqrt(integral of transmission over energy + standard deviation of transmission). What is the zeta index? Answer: 70.2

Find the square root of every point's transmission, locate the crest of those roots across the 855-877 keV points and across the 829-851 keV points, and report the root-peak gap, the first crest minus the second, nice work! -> -0.64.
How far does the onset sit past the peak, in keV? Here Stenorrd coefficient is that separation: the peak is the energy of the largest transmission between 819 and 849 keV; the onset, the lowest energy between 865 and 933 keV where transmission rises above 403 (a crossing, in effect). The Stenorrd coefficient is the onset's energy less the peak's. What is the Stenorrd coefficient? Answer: 72 keV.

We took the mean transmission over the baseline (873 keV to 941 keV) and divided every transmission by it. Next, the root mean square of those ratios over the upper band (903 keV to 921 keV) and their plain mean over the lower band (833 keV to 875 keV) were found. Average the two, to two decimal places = 0.96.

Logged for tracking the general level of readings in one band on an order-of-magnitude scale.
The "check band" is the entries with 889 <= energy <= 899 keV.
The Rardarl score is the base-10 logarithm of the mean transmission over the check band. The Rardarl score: 2.59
